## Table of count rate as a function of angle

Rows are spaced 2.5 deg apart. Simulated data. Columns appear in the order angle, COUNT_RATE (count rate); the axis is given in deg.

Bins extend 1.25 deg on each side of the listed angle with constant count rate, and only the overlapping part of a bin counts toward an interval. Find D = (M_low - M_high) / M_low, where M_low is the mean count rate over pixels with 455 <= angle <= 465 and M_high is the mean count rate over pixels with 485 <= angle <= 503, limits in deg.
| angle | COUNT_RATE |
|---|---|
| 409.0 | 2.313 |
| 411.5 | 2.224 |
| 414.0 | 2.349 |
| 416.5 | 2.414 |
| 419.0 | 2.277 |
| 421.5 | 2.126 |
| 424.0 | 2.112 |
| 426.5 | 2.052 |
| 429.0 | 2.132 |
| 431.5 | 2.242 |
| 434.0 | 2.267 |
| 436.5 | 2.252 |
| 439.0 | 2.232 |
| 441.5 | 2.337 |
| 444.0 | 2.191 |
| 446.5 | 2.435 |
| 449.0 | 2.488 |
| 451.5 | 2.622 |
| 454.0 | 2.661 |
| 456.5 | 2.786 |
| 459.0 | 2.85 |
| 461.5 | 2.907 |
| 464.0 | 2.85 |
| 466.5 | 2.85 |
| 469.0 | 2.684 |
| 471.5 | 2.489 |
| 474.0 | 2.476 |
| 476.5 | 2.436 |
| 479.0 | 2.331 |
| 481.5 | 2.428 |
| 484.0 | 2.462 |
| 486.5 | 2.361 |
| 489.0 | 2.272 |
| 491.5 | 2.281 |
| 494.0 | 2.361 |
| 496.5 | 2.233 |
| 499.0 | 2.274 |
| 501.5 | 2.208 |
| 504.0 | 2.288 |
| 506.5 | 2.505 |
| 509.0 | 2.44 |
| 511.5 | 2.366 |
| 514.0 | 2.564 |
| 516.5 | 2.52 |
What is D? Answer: 0.20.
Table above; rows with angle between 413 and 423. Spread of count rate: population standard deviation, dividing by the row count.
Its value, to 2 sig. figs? 0.11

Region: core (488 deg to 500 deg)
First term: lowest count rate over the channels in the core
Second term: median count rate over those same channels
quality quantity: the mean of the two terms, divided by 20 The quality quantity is 0.113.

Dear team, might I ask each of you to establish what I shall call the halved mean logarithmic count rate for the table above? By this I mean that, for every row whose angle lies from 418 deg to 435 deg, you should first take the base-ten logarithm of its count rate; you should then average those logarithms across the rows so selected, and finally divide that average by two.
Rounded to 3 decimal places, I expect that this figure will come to 0.168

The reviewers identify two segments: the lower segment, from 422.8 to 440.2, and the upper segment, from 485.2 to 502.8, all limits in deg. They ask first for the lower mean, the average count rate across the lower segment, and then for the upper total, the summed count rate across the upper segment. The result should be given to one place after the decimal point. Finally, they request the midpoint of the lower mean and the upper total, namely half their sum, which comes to 9.1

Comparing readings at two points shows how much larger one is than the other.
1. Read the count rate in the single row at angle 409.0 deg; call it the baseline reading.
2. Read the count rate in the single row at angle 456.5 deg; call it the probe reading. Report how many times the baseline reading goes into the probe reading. 1.20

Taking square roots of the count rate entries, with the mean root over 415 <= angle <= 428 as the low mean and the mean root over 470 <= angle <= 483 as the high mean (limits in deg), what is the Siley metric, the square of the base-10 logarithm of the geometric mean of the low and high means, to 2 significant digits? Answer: 0.033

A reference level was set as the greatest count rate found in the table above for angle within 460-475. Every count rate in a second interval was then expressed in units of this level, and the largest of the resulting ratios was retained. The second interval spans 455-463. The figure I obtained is 1.00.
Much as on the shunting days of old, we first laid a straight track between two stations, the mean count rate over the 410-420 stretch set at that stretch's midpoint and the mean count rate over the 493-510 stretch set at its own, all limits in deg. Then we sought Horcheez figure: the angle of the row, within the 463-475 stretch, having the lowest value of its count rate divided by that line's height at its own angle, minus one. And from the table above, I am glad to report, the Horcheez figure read 474.0 deg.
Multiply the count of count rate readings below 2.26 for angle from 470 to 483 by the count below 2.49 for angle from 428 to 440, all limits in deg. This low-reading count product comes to 0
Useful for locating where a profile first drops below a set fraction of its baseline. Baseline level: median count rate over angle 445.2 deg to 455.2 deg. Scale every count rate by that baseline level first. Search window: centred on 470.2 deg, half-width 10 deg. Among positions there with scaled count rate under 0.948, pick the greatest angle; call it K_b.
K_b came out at 479.0 deg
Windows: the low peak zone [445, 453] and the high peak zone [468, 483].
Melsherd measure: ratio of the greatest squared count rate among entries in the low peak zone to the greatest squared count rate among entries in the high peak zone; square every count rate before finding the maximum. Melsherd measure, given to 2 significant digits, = 0.95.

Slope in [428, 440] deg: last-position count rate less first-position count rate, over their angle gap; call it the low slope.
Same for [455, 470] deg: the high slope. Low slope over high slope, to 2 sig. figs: -1.2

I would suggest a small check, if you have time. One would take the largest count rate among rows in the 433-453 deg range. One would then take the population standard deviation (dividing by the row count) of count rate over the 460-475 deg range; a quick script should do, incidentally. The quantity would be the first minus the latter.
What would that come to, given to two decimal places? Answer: 2.45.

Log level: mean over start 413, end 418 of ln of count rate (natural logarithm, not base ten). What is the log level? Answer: 0.87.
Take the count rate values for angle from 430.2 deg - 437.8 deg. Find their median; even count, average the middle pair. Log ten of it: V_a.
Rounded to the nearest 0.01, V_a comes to 0.35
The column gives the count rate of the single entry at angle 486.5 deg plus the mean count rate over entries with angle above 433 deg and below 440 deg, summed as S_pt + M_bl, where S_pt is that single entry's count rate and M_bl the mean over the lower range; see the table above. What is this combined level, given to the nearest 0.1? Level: 4.6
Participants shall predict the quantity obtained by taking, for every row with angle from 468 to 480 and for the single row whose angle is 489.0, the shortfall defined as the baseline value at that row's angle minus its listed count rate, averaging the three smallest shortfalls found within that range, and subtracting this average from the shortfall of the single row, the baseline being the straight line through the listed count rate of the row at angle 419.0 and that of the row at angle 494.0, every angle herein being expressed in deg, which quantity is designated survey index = 0.3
